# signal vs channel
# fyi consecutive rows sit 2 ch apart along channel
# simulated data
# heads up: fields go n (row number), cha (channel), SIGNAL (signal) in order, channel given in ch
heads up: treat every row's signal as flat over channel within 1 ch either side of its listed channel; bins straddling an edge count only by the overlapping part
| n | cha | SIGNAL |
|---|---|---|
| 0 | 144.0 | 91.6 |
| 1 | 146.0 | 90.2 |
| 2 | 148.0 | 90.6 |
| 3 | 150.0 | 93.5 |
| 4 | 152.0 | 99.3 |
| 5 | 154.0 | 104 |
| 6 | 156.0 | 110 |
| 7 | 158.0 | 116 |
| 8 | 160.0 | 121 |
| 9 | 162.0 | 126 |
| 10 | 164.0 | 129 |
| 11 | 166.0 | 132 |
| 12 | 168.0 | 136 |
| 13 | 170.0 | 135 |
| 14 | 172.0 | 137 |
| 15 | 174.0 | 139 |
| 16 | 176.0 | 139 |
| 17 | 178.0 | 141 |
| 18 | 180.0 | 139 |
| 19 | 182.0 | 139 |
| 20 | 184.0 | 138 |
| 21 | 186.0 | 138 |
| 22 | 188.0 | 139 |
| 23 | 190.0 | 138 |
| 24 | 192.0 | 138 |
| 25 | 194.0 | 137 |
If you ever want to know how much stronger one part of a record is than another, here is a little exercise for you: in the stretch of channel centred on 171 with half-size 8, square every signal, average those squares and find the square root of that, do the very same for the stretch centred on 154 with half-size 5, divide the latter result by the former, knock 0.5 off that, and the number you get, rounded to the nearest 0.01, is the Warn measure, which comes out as 0.27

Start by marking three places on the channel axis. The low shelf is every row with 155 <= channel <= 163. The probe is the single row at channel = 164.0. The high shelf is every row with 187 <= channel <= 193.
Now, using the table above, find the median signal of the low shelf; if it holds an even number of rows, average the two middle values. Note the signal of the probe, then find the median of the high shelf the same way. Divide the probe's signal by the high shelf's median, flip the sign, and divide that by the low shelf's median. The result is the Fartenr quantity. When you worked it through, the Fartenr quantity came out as -0.0079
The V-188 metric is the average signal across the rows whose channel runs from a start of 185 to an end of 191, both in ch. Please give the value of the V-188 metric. 138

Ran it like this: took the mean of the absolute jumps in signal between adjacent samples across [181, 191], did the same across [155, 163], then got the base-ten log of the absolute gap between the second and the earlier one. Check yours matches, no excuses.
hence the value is 0.66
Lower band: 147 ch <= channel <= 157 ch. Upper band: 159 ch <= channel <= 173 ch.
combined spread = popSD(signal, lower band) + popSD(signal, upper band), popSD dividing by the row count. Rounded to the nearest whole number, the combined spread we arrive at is 12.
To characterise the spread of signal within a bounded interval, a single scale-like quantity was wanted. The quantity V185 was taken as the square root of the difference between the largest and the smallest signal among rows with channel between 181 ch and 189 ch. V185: 1.0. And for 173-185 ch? 1.7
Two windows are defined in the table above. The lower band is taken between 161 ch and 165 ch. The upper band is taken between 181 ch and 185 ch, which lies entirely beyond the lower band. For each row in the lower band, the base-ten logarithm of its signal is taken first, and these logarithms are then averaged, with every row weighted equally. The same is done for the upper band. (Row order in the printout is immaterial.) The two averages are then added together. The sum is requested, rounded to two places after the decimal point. 4.25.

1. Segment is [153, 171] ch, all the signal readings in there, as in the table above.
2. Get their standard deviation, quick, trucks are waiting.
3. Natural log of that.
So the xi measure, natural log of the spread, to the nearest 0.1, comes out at 2.4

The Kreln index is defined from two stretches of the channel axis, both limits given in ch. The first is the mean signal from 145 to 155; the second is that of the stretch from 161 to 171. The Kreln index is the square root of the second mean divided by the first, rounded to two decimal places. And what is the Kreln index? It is 1.17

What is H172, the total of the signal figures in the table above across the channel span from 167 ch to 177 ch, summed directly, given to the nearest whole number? 686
